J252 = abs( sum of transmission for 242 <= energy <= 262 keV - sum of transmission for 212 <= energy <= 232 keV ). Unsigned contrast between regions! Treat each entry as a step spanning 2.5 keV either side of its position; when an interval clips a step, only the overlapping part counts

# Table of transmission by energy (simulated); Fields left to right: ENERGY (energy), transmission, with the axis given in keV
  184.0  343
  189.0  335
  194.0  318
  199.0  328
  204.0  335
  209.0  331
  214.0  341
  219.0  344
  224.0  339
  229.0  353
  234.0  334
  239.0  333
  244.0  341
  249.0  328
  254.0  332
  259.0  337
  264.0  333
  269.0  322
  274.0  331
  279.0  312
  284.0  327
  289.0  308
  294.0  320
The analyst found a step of 39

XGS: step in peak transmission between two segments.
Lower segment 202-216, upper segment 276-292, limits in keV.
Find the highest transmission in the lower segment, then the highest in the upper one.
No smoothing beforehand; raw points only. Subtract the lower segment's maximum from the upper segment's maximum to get -14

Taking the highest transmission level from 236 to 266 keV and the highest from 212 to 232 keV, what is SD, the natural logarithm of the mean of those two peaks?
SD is 5.85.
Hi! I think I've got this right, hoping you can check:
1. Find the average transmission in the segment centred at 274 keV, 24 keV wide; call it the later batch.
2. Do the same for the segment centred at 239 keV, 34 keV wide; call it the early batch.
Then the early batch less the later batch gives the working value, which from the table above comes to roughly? 12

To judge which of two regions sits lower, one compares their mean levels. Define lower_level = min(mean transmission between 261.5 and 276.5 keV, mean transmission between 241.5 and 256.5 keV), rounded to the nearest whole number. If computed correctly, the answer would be 329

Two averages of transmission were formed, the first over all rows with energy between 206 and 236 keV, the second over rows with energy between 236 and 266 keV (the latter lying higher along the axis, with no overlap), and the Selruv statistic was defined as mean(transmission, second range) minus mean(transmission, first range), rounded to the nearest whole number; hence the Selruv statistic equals -6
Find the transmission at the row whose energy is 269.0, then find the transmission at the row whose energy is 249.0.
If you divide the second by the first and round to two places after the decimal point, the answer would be 1.02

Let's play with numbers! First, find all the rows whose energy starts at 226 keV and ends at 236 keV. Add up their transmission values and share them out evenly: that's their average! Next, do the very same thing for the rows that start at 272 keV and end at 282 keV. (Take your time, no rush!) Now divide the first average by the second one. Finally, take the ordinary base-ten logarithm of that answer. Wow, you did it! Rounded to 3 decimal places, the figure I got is 0.029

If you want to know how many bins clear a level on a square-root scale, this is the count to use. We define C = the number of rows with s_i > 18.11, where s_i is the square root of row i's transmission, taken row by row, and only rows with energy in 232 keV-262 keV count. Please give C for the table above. 6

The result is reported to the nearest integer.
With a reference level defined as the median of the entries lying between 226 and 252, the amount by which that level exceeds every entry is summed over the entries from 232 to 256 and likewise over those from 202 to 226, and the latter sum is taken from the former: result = 22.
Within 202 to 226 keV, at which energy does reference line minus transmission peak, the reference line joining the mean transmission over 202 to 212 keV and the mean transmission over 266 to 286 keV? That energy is 209.0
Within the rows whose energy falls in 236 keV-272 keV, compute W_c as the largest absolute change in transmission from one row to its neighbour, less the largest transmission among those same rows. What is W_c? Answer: -328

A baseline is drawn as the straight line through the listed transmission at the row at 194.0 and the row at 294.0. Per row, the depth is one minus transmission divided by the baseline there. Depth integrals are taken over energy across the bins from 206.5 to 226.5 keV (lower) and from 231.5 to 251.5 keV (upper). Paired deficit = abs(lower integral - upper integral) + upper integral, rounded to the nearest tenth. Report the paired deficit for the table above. -0.6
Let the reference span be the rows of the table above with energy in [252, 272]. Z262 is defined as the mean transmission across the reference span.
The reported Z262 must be 331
